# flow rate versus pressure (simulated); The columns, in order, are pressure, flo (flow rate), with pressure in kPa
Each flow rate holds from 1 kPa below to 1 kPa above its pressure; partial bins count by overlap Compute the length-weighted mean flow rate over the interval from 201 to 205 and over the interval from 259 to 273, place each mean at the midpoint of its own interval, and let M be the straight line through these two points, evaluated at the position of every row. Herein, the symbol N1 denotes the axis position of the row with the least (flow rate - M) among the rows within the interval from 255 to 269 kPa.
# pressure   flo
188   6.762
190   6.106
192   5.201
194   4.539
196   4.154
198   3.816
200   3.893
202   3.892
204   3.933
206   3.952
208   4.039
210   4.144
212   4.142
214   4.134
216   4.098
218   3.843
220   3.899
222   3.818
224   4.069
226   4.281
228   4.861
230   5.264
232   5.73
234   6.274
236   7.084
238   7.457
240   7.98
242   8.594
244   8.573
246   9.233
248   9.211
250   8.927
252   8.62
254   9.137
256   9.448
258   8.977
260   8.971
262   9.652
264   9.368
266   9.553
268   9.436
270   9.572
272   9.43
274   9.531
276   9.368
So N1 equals 268 kPa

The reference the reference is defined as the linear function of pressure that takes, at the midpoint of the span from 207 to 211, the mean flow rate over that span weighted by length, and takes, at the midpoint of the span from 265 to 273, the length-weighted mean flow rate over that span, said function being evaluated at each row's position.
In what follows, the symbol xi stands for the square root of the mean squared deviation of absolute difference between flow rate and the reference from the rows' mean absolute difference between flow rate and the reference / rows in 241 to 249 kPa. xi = 0.17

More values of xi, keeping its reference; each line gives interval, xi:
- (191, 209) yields 0.82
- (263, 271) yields 0.15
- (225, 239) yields 0.37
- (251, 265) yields 0.30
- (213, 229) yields 0.35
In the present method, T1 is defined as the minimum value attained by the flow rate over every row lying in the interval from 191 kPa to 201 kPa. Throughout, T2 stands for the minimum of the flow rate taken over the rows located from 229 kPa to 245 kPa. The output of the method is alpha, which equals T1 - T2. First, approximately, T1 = 3.816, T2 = 5.264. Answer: -1.4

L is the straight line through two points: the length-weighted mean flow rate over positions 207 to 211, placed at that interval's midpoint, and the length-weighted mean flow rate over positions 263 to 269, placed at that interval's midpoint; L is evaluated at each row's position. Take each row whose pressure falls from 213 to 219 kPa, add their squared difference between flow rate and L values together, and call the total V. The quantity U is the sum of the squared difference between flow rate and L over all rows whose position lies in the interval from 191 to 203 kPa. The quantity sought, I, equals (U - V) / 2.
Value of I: 6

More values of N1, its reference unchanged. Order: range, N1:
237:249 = 238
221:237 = 222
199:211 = 210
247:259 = 258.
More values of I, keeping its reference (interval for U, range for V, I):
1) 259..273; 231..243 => -2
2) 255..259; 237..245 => -2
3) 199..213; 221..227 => -3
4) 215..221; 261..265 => 1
